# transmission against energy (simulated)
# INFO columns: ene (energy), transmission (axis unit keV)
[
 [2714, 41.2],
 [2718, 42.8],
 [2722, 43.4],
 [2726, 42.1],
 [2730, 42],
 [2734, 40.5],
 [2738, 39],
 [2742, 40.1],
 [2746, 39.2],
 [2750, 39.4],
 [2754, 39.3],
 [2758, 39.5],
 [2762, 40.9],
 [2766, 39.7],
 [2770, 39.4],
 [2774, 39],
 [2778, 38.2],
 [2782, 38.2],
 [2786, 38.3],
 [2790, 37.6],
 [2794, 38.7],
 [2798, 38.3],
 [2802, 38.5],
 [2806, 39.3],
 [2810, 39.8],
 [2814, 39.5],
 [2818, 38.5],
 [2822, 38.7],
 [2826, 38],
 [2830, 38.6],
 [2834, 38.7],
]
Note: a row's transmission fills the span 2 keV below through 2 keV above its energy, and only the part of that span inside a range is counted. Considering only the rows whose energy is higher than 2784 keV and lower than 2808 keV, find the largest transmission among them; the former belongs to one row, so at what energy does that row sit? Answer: 2806 keV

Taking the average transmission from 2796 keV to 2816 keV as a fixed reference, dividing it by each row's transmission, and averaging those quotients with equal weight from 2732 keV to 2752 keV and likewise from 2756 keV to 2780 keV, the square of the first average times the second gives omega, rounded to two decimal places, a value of 0.96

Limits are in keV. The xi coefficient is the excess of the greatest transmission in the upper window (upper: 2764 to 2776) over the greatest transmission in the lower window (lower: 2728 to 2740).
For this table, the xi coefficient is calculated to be -2.3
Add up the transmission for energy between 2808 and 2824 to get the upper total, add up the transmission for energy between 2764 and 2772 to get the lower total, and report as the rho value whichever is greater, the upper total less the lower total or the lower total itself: 79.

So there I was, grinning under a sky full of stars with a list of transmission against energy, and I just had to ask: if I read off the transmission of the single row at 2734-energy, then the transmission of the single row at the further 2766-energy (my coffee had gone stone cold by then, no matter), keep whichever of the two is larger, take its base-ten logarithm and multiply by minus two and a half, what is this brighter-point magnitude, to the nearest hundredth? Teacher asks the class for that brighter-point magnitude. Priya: -4.02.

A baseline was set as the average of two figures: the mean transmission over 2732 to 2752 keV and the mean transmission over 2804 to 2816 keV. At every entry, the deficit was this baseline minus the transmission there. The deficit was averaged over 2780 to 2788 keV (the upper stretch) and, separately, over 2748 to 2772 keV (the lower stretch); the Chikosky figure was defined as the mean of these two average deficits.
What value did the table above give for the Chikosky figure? 0.61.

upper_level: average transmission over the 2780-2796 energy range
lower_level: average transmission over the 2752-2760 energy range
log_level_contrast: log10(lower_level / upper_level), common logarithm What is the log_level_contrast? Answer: 0.013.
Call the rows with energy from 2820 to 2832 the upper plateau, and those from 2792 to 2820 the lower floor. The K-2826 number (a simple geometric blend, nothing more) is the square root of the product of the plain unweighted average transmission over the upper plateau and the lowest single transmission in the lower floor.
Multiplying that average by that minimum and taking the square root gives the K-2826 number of 38.4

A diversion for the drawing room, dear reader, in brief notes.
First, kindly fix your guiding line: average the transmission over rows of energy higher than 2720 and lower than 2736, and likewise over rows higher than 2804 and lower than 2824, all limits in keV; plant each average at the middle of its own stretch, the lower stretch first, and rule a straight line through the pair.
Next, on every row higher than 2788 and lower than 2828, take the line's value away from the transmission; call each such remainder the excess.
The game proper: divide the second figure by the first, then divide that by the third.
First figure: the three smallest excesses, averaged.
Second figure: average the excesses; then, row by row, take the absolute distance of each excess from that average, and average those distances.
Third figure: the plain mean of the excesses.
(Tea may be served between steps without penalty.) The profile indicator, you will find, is 0.62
